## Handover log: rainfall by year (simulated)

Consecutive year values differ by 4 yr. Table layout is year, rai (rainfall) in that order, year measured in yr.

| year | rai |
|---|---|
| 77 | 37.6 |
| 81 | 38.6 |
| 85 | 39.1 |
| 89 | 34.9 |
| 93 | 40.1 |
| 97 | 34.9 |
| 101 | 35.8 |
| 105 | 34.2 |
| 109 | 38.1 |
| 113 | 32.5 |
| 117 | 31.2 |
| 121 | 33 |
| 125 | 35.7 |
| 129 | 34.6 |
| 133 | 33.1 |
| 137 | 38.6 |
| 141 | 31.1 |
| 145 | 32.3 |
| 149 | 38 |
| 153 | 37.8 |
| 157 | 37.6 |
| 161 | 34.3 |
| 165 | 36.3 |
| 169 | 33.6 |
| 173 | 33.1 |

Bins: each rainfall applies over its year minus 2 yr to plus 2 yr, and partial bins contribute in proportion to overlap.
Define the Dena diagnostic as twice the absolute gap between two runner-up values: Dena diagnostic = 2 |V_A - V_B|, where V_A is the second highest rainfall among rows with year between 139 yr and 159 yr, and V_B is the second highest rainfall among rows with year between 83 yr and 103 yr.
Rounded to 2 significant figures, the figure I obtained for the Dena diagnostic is 2.6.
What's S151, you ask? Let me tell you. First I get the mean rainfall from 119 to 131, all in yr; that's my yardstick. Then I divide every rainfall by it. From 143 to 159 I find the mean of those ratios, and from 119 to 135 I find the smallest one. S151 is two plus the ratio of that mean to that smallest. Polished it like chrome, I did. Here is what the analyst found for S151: 3.10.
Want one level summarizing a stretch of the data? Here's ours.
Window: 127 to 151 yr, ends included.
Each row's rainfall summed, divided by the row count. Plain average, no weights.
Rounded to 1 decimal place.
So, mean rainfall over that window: 34.6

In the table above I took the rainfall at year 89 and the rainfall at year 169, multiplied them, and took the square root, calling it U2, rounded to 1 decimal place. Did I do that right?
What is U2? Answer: 34.2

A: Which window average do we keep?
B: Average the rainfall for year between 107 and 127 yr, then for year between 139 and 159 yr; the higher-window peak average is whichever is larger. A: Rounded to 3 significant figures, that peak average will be 35.4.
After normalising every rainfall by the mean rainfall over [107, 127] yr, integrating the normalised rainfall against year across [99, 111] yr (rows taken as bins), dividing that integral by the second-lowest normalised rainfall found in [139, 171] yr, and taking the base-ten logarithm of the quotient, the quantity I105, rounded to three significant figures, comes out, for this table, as 1.13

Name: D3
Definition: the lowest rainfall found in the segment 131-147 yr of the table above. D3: 31.1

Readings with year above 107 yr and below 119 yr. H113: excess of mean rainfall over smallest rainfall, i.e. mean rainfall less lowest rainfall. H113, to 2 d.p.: 2.73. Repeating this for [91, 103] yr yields 2.03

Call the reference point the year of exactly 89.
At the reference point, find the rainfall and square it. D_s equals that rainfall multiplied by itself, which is 1218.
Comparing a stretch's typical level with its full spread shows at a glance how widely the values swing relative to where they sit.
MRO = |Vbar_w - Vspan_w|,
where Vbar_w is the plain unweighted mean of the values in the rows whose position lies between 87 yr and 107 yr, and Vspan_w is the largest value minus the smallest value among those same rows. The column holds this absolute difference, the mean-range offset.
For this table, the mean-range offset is 30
